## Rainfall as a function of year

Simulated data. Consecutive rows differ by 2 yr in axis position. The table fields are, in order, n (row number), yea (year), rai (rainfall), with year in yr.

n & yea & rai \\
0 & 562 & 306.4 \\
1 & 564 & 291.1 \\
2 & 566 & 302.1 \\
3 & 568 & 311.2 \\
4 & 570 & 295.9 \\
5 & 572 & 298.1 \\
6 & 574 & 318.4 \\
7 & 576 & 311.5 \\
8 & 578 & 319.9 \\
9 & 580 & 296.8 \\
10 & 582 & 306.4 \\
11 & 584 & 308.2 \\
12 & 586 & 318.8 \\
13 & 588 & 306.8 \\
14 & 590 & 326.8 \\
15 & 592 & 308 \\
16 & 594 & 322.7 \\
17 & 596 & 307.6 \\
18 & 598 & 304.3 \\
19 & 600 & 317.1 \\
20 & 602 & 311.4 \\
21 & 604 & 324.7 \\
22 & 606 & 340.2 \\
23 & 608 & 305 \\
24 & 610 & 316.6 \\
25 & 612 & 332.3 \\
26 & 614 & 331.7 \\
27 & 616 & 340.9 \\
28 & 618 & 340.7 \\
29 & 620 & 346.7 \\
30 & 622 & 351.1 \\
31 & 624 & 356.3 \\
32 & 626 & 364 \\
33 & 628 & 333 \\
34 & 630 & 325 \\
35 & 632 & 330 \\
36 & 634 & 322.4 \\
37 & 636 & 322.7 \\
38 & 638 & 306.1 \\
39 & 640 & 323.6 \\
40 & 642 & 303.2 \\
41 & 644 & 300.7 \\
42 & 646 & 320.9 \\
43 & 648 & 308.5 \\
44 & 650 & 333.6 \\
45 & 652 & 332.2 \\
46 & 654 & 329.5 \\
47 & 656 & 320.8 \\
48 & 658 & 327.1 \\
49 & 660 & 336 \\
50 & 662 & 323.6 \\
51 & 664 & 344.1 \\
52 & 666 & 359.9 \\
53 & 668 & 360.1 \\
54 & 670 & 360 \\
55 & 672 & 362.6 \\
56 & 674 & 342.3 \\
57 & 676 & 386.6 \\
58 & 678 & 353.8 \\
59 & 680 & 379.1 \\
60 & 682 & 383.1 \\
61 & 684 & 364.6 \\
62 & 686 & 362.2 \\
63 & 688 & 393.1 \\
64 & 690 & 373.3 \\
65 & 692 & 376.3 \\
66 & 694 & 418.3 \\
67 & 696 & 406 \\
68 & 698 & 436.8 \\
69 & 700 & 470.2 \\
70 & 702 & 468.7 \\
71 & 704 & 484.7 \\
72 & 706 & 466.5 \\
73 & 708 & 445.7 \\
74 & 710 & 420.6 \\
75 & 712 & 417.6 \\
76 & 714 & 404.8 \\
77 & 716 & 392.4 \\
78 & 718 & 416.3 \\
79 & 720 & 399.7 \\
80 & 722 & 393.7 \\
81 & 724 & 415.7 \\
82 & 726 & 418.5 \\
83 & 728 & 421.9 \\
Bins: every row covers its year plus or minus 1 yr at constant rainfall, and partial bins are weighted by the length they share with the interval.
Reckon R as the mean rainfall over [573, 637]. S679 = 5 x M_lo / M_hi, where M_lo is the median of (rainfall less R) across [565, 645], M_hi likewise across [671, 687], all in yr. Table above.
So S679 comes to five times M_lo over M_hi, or -0.68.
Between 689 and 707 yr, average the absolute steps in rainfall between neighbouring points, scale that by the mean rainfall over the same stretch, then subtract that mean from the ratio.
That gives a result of -433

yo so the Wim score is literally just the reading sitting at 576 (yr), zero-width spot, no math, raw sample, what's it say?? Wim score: 311.5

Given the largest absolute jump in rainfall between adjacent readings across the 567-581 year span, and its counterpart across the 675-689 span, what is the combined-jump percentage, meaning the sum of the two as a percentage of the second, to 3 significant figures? 170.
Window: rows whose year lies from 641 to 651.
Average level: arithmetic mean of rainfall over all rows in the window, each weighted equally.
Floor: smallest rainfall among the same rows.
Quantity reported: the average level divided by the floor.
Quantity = 1.04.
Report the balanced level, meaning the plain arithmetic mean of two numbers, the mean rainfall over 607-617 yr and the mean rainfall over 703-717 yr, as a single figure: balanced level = 379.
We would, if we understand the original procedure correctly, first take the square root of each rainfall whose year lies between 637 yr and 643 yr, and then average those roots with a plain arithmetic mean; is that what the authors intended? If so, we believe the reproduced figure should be 17.6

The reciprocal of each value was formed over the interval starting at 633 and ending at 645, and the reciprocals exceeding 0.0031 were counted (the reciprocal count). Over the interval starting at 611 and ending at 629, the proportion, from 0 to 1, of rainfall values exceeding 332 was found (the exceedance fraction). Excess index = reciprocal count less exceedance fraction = 3.1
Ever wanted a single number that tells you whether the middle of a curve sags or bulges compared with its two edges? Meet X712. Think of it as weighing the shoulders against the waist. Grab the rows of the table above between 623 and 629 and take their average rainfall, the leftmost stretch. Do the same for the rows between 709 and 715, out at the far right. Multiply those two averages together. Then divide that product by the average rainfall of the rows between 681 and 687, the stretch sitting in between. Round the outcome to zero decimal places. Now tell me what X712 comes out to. 393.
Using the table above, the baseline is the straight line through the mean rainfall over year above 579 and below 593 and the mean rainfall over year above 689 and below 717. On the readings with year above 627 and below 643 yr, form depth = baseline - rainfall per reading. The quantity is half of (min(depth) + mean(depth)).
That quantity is 29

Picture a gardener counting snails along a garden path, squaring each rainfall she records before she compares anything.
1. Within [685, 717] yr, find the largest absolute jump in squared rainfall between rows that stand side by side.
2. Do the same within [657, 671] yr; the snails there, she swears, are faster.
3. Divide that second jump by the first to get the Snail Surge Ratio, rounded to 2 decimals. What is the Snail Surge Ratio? 0.41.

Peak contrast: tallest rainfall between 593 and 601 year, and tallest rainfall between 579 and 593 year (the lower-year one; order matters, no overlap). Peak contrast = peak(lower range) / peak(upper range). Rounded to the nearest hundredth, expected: 1.01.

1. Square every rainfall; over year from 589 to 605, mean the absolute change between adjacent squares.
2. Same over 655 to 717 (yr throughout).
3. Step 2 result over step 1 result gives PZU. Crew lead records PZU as 1.7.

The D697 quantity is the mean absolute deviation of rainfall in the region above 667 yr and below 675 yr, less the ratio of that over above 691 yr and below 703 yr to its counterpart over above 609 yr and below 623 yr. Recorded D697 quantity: 3.7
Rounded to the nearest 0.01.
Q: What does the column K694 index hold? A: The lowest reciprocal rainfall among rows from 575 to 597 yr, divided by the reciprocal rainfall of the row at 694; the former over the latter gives 1.28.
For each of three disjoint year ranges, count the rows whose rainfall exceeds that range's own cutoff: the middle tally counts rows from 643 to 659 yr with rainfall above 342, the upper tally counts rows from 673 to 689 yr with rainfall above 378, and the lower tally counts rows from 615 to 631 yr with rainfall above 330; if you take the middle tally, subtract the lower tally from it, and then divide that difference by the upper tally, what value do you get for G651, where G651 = -1.75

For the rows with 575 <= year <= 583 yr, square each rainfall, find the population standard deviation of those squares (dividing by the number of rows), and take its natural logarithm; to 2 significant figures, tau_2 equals 8.5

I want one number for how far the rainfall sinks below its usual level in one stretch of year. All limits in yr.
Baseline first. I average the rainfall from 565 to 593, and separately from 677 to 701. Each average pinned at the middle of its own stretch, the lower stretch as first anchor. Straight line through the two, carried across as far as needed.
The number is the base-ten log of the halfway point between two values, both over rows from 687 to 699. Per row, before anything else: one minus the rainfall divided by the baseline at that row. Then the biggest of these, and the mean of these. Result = -1.7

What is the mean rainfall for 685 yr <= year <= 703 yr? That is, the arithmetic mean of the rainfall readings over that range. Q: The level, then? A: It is 412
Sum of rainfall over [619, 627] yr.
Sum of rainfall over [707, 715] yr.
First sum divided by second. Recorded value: 0.84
